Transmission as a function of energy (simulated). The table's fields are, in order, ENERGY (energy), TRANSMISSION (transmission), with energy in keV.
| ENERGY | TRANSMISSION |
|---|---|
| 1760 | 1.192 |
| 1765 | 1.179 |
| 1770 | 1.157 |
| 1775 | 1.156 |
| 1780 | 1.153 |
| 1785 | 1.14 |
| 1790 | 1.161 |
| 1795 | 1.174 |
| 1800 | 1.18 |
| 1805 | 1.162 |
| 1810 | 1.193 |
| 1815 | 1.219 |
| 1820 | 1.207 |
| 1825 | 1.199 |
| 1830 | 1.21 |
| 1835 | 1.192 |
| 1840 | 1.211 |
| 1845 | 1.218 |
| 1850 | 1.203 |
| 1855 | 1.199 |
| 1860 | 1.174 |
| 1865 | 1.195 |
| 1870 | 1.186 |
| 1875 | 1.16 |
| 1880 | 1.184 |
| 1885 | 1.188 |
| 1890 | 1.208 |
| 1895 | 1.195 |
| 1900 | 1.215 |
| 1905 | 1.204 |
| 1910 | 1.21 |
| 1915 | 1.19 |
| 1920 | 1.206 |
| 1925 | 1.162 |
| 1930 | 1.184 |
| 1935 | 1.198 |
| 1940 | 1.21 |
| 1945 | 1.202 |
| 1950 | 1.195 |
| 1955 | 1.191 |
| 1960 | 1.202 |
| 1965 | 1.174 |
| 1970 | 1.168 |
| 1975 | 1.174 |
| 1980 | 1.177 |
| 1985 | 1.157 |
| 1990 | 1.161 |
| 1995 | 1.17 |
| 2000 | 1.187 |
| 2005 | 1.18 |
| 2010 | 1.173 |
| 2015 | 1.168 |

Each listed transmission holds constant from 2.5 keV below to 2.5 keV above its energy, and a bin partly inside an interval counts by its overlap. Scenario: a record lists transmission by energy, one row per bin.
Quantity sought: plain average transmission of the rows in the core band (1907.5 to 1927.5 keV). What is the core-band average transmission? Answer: 1.192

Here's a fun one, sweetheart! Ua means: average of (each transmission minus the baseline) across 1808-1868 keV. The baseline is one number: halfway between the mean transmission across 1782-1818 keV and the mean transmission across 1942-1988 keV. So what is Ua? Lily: 0.023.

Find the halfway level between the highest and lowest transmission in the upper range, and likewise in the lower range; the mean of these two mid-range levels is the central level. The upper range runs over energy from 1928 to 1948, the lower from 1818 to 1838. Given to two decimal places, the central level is 1.20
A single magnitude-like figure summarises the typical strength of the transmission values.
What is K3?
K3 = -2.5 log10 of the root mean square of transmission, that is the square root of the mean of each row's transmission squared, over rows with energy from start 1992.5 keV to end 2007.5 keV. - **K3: -0.179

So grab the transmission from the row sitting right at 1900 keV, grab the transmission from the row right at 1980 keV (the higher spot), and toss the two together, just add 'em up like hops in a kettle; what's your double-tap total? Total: 2.39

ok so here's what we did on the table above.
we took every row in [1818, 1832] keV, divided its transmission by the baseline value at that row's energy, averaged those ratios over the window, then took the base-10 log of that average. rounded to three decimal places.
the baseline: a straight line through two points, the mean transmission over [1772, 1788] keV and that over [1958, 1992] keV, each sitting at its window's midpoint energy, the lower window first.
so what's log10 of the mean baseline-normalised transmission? 0.018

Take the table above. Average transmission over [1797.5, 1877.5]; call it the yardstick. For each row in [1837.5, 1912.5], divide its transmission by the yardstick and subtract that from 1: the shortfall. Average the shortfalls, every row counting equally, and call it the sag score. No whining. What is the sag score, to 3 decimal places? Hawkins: -0.002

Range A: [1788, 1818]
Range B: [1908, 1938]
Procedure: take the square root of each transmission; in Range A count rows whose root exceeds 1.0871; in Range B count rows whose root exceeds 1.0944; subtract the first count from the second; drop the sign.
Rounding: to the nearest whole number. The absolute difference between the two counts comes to 1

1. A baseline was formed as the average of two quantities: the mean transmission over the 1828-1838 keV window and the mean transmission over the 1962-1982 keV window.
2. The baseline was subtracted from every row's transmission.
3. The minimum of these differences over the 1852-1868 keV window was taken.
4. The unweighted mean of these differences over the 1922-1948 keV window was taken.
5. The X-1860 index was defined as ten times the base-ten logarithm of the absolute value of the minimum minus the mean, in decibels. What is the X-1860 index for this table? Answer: -17.6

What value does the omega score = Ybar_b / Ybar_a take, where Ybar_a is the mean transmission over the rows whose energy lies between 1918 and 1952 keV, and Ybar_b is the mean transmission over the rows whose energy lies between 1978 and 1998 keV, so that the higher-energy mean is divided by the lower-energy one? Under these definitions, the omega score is 0.98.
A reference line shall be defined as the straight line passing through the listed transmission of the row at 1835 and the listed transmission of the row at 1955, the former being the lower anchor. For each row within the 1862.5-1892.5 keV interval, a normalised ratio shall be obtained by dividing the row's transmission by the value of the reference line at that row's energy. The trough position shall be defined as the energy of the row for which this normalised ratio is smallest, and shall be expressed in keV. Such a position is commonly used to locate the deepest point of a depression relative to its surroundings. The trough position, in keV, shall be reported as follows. 1875 keV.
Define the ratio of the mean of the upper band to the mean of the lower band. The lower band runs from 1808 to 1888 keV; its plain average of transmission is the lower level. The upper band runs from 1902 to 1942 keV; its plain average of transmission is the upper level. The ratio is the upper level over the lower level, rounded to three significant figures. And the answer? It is 0.999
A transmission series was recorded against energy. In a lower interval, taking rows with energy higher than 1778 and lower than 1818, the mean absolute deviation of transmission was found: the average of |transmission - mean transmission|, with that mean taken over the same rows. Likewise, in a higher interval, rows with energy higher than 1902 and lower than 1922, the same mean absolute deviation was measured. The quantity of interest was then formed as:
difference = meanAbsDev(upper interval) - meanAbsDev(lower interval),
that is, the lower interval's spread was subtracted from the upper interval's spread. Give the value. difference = -0.0125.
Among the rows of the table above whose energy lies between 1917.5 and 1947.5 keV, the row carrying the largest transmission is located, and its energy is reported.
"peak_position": 1940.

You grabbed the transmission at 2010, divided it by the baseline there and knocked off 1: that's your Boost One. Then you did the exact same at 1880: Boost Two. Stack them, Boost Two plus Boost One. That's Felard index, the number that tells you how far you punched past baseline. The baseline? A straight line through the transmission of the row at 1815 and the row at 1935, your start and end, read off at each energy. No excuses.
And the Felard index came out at -0.030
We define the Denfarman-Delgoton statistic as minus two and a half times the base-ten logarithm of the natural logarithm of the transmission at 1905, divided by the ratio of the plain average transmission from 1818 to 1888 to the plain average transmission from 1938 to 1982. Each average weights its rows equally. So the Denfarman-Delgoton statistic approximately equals 1.83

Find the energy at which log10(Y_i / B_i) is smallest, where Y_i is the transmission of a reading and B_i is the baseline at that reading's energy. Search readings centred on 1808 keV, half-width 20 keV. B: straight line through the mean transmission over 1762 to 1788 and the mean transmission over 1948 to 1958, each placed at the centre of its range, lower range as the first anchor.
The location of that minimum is 1805 keV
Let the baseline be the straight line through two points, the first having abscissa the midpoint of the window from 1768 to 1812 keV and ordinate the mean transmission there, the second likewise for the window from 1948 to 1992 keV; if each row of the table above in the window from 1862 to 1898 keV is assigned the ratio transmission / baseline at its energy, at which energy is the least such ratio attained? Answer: 1875 keV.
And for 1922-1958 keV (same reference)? 1925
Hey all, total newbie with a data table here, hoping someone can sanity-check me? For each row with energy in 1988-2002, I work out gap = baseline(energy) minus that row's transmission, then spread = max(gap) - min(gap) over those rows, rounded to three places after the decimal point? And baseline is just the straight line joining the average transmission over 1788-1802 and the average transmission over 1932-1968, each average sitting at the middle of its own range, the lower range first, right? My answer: 0.024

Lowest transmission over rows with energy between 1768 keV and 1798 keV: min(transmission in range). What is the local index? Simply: 1.14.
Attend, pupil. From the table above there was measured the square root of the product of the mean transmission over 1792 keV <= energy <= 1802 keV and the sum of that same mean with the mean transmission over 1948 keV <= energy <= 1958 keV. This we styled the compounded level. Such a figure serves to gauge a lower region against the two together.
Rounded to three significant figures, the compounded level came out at 1.67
